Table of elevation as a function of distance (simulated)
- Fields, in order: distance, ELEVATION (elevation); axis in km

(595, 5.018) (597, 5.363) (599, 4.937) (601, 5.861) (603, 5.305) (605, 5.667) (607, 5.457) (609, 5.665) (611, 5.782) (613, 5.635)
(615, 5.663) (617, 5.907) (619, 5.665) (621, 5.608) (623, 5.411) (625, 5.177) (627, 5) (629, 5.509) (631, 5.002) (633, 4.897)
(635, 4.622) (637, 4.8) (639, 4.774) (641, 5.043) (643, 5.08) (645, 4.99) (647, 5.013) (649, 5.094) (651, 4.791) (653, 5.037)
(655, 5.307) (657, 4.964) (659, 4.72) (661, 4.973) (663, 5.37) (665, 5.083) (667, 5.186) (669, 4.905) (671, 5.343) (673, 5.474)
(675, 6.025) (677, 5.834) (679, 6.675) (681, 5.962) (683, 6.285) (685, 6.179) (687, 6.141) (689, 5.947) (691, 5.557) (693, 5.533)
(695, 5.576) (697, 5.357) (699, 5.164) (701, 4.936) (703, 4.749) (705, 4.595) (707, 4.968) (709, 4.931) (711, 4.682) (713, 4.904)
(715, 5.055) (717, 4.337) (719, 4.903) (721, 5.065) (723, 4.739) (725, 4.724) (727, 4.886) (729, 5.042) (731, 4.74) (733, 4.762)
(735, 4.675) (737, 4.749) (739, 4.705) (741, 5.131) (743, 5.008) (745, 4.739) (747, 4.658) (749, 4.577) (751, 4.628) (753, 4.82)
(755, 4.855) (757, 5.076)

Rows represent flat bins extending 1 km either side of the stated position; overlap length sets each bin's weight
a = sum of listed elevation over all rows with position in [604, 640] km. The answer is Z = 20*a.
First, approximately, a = 96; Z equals 1925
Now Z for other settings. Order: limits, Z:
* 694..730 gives 1772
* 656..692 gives 2012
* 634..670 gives 1795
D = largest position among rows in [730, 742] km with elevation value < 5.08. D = 739 km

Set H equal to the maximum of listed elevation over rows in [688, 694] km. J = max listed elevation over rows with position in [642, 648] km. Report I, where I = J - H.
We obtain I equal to -0.9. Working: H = 5.947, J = 5.08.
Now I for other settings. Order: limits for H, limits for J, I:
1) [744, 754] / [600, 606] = 1.0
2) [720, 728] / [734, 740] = -0.3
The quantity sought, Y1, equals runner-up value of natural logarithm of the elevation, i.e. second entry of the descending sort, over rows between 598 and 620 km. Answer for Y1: 1.77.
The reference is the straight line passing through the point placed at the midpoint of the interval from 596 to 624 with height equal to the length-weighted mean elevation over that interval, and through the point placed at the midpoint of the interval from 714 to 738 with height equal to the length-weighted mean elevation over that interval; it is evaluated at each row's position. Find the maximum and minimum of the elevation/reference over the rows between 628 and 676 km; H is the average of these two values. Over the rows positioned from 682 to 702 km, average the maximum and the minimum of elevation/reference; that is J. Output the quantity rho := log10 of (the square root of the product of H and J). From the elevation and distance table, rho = 0.026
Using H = 1.01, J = 1.11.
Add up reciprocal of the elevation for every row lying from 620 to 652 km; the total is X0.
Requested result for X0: 3.18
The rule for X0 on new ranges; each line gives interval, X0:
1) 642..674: 3.15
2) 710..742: 3.33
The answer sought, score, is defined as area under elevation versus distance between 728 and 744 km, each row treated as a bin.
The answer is 78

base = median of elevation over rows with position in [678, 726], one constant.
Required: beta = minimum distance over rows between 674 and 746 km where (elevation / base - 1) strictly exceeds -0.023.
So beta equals 675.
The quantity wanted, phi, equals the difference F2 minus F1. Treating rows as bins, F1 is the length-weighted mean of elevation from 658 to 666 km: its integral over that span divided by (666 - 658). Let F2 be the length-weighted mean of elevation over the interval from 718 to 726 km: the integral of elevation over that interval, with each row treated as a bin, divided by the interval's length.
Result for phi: -0.2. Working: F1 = 5.0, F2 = 4.9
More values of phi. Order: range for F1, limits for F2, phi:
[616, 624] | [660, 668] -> -0.5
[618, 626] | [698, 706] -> -0.6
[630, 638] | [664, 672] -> 0.3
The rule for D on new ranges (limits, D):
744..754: 753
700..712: 711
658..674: 669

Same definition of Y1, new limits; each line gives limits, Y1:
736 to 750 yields 1.61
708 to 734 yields 1.62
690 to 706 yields 1.72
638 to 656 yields 1.63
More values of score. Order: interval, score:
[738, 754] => 77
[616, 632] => 87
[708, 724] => 77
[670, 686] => 96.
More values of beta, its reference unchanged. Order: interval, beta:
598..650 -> 601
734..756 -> 741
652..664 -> 653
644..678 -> 645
